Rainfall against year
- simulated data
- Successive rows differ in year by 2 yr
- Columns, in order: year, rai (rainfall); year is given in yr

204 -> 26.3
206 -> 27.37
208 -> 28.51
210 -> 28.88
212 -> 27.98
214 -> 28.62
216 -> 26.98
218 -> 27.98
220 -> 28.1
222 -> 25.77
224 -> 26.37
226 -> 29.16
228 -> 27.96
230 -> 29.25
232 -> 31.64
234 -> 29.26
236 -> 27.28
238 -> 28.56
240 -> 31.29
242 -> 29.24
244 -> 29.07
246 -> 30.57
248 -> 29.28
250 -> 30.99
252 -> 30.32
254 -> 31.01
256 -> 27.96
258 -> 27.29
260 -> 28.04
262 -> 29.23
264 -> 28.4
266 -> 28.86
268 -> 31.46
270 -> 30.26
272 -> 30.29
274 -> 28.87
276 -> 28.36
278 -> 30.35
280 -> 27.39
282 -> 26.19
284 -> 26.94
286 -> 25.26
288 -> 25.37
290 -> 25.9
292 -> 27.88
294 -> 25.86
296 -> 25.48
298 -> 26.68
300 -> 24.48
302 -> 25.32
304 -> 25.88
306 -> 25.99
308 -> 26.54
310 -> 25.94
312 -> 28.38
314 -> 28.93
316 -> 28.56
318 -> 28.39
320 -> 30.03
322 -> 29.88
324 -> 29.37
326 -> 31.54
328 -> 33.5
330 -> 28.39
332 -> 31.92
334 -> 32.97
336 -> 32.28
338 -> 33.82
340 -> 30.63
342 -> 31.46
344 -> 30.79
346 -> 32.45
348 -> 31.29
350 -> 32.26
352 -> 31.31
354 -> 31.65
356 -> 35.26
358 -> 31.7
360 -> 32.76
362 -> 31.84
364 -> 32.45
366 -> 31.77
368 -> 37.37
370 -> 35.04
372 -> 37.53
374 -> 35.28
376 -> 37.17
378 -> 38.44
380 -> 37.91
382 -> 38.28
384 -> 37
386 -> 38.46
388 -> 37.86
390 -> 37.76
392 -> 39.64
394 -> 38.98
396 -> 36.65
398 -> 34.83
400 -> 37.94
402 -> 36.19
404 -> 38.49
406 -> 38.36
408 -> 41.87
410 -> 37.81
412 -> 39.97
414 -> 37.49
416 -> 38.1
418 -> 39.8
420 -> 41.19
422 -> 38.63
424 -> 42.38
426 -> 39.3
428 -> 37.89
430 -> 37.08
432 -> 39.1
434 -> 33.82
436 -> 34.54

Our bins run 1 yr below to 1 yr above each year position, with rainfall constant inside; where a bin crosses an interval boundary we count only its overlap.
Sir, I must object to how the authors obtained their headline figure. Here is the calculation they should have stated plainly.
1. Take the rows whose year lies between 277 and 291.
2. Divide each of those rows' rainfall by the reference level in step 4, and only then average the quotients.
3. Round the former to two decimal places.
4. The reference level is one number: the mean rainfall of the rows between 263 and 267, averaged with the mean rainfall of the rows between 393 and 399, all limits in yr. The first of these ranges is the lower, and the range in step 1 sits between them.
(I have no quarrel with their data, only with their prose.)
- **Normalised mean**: 0.82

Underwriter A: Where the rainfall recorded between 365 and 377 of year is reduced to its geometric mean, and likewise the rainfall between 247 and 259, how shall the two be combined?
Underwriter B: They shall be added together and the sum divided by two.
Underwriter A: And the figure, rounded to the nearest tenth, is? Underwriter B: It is 32.5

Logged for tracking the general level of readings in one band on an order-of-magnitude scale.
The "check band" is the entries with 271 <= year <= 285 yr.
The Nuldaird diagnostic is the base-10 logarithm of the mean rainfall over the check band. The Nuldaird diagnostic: 1.45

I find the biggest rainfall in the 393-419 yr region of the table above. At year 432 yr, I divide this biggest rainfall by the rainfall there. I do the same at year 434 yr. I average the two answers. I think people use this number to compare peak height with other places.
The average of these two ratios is 1.15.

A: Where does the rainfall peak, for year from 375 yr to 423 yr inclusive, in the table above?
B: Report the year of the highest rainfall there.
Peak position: 408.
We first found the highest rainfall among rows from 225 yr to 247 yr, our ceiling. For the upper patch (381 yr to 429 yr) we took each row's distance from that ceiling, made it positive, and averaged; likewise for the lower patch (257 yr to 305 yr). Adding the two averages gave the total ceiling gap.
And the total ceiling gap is 11.0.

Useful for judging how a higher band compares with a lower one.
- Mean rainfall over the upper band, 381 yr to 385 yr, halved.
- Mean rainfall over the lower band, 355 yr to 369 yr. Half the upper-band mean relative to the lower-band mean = 0.57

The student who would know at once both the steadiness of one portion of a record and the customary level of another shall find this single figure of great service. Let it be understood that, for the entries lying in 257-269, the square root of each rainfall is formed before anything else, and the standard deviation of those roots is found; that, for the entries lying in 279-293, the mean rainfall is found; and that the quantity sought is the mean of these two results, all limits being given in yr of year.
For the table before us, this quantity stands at 13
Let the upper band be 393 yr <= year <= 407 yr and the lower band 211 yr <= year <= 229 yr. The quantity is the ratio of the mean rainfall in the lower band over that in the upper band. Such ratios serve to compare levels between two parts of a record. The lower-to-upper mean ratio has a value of 0.74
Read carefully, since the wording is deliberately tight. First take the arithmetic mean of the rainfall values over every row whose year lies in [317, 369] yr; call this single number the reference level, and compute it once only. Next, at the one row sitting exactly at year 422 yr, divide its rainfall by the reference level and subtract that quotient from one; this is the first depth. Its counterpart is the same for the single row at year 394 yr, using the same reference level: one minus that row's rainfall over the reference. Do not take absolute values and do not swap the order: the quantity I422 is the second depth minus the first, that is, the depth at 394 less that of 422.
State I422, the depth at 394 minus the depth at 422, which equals 0.0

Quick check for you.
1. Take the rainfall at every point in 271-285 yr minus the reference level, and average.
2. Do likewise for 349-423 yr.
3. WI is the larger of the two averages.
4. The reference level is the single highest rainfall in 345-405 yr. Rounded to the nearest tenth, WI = -3.0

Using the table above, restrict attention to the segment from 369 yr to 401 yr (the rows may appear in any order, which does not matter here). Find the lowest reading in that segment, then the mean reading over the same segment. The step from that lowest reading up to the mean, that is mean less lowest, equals 2.6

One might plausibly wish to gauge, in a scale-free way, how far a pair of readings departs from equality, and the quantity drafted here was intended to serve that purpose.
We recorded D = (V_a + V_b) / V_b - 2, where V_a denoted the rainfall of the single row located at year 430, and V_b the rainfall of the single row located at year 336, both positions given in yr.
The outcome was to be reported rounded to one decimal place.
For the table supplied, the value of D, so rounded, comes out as 0.1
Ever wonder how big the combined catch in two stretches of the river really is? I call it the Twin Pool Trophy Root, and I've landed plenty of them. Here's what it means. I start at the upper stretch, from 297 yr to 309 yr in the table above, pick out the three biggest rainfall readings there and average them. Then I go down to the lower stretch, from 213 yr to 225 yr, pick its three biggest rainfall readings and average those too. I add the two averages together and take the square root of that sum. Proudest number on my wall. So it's 7.4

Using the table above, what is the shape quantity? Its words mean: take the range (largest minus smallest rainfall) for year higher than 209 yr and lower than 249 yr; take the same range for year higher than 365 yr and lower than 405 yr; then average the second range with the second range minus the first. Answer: 4.9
